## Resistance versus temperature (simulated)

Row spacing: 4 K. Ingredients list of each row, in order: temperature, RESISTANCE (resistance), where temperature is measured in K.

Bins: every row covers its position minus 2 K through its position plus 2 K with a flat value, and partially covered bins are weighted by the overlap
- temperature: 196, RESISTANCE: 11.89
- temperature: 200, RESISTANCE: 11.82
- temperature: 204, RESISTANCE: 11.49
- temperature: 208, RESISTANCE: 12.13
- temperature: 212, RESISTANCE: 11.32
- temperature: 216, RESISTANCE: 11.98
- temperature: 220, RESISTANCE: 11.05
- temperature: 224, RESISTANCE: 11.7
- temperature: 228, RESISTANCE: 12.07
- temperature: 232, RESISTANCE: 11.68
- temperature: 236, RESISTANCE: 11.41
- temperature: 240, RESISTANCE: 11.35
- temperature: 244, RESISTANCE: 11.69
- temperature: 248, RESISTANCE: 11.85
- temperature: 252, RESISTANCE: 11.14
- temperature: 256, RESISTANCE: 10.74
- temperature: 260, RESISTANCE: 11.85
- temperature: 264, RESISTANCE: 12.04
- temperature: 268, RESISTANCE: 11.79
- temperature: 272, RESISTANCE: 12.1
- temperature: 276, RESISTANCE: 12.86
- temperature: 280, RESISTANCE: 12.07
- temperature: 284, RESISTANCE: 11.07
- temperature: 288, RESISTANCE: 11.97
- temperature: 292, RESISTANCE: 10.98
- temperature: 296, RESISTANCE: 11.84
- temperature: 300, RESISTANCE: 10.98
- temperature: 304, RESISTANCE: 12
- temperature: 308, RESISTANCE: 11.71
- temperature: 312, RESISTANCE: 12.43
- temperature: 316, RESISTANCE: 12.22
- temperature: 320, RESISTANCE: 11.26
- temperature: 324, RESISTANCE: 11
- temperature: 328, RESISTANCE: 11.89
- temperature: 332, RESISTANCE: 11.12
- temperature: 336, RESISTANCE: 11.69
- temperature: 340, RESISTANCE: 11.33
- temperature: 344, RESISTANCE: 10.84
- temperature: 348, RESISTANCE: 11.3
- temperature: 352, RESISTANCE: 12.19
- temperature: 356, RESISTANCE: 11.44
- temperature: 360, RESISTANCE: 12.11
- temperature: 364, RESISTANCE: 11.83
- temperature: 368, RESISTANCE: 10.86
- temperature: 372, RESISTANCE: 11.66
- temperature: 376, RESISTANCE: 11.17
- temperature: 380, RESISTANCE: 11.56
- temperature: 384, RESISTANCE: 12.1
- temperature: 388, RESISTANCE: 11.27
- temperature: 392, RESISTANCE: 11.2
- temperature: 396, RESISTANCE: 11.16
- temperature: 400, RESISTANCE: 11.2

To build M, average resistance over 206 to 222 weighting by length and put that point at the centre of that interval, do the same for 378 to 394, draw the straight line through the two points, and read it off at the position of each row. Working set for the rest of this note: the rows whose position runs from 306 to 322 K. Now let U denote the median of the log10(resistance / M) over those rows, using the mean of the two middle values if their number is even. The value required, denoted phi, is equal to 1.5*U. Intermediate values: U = 0.014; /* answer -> 0.022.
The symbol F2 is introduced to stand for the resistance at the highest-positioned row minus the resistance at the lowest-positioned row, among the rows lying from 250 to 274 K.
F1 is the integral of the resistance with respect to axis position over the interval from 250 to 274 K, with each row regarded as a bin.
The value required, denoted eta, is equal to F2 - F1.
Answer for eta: -278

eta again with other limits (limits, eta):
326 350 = -273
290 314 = -278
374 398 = -274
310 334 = -281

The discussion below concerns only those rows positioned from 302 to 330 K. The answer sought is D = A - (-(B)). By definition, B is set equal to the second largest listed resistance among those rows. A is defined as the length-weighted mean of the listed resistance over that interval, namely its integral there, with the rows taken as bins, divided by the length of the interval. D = 24.0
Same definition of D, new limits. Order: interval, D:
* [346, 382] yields 23.7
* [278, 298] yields 23.6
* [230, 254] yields 23.2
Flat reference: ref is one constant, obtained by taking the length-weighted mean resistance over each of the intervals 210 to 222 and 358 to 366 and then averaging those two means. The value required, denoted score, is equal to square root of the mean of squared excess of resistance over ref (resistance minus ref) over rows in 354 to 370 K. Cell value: 0.49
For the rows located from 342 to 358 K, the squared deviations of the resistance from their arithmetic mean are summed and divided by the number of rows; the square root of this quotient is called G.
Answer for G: 0.49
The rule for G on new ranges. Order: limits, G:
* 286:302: 0.46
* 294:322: 0.48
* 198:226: 0.35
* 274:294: 0.70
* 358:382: 0.41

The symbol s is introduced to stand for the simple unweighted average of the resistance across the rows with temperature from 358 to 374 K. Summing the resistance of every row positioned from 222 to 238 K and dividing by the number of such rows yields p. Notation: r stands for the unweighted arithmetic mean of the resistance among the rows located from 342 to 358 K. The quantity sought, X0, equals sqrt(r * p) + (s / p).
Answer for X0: 12.6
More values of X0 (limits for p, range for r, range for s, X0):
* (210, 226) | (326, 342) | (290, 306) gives 12.5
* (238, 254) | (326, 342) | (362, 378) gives 12.5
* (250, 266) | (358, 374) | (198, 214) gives 12.6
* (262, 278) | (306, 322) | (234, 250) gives 13.0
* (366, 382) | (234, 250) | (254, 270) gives 12.5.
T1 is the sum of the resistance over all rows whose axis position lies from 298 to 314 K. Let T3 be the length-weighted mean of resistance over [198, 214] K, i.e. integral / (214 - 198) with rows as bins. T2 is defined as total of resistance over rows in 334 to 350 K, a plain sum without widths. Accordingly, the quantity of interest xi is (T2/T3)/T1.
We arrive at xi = 0.0820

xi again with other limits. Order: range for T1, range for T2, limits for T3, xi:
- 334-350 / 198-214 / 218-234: 0.0891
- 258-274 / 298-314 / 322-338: 0.0863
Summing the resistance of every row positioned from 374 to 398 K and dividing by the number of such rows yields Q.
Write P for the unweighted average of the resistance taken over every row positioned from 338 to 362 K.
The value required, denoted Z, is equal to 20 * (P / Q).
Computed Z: 20.2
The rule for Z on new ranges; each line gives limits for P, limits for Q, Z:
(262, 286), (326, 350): 21.1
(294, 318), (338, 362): 20.6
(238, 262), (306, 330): 19.5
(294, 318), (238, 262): 20.7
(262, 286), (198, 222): 20.6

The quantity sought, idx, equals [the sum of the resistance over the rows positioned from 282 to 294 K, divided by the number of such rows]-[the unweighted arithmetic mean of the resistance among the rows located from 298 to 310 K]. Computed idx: -0.22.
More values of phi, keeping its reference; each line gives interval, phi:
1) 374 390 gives -0.007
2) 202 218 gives 0.006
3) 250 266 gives -0.006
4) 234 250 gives -0.003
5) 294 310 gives 0.011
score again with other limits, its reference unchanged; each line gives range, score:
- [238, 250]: 0.22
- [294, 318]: 0.49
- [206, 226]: 0.41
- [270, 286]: 0.71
